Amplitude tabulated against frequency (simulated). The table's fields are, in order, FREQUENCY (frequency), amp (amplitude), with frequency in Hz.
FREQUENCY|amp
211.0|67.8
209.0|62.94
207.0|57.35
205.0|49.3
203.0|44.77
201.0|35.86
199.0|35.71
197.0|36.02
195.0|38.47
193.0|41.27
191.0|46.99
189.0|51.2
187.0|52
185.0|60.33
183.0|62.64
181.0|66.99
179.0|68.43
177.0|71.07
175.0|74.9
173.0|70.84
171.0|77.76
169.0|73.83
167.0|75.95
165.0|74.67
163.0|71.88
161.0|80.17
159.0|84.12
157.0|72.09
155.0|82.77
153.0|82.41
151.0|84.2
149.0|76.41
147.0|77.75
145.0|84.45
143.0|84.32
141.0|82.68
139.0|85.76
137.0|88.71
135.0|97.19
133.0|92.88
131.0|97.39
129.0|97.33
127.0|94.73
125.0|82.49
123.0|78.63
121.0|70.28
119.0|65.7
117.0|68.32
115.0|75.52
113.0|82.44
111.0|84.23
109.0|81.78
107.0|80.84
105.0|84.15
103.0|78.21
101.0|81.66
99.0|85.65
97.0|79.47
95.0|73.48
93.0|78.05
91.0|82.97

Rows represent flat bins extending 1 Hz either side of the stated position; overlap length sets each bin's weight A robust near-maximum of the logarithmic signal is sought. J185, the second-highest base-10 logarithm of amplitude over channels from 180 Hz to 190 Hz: 1.80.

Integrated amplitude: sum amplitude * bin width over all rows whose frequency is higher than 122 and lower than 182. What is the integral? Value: 4866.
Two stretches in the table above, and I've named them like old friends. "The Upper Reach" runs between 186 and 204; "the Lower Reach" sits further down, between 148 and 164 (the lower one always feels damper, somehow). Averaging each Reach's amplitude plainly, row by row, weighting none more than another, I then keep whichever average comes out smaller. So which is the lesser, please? 42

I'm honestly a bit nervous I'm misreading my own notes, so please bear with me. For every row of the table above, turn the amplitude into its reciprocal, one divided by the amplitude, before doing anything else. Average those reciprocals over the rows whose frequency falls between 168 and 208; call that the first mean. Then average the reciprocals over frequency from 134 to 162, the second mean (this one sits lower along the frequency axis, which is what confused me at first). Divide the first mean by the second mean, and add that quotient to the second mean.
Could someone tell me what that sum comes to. 1.6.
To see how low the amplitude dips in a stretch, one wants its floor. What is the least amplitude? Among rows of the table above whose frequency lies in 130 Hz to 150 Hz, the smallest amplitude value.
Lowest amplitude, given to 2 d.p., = 76.41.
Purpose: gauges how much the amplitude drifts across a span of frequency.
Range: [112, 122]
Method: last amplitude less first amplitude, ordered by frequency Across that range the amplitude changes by -12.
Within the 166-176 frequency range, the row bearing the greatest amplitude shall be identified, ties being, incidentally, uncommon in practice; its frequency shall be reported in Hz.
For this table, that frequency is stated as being 171.0 Hz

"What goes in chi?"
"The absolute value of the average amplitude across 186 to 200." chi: 43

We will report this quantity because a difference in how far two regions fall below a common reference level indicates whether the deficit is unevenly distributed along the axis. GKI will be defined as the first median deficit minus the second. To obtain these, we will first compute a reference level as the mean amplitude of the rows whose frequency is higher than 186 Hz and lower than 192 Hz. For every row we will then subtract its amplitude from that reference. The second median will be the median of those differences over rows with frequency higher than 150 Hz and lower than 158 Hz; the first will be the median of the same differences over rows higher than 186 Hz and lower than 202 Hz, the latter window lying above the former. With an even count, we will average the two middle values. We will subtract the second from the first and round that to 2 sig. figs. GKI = 43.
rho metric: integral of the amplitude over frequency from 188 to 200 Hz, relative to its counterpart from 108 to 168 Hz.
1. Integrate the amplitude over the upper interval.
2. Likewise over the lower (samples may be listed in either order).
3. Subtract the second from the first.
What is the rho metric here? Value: -4415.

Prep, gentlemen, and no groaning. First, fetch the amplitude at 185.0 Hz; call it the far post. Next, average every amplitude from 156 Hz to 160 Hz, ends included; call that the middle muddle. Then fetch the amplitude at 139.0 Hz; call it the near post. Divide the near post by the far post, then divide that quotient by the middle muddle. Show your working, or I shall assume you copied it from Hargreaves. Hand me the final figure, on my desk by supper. 0.0182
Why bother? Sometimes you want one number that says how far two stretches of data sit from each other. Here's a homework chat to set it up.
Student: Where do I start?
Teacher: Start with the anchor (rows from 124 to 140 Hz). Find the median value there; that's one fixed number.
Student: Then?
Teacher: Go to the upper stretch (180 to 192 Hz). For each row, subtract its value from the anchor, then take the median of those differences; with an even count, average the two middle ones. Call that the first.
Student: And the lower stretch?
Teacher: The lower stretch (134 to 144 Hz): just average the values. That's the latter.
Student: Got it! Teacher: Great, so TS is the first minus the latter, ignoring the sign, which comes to 50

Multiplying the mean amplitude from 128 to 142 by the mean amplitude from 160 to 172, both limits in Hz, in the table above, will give 6943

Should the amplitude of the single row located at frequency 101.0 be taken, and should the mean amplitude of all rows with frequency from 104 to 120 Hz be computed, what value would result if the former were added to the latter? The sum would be 160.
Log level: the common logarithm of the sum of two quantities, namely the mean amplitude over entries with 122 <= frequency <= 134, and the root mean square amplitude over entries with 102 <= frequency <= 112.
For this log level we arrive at 2.24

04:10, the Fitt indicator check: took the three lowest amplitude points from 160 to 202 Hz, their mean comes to 36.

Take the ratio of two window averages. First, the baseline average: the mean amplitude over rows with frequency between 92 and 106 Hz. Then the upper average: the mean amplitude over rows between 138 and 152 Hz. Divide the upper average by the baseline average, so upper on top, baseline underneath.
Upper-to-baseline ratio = 1.0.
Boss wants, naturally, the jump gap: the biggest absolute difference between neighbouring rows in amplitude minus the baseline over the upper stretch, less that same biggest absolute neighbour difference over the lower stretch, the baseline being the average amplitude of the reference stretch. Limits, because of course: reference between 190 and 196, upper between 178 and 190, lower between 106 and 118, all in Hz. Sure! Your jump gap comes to 1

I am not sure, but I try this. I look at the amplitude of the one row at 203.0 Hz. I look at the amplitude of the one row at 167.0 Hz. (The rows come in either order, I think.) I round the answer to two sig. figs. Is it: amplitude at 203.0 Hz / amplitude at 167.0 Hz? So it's 0.59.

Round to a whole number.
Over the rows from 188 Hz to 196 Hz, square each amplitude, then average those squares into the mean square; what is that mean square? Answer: 2003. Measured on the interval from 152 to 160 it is 6479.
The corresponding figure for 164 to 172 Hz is 5710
